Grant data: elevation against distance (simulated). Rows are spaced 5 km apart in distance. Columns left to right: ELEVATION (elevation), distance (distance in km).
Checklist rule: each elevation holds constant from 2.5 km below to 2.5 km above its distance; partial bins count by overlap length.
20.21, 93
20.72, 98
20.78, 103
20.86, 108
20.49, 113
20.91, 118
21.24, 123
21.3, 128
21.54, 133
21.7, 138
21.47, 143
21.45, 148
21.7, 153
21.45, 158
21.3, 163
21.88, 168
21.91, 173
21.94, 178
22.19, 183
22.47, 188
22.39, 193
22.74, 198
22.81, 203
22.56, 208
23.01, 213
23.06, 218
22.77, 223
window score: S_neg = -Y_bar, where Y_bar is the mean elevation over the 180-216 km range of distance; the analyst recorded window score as -22.6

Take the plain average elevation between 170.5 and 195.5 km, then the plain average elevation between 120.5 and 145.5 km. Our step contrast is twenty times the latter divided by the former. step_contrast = 19.3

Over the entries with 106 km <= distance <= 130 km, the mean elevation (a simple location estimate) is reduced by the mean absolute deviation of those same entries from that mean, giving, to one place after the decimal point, 20.7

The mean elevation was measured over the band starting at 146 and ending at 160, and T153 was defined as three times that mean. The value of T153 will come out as 64.6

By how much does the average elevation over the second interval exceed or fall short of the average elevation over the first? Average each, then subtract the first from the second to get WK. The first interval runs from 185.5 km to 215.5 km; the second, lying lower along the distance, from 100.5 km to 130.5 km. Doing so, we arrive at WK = -1.73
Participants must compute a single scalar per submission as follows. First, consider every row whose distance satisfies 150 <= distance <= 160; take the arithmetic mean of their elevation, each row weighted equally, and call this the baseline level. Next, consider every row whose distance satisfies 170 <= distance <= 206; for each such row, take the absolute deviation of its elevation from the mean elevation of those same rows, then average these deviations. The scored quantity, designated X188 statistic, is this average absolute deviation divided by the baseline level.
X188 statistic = 0.0134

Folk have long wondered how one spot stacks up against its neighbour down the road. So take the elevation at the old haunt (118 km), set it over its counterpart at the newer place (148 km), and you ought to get 0.975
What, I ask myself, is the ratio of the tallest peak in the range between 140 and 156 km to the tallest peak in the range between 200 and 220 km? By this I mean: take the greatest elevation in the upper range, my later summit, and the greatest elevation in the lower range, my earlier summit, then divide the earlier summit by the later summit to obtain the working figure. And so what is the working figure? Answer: 0.94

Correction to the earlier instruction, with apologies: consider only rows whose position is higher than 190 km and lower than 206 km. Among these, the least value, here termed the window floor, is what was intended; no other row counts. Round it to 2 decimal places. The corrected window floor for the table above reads 22.39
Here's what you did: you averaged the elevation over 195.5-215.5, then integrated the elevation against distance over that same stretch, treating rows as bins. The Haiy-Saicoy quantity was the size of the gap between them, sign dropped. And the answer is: 433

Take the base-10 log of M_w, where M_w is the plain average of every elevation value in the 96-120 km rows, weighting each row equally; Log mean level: 1.32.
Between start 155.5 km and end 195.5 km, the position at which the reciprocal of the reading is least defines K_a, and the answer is 188 km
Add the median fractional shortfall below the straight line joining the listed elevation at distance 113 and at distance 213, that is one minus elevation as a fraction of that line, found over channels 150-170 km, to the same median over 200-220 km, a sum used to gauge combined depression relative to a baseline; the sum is 0.006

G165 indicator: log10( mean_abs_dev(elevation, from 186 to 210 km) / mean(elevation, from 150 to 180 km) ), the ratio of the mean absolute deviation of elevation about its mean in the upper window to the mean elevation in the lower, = -2.18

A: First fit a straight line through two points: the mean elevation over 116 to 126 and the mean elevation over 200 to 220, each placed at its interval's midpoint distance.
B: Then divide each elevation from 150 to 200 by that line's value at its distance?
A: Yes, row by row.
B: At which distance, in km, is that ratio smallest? 163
